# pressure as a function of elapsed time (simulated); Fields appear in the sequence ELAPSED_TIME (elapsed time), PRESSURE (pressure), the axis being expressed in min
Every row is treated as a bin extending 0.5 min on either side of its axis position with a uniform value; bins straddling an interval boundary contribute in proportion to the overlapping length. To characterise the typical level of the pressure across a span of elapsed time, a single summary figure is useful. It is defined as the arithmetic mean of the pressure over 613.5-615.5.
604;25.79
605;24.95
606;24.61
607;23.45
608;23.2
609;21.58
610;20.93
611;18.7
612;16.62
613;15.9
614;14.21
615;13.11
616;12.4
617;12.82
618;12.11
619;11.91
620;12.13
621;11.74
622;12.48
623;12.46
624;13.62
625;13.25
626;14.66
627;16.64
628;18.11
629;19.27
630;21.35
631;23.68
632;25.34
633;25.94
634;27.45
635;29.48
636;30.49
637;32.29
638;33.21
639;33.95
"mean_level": 14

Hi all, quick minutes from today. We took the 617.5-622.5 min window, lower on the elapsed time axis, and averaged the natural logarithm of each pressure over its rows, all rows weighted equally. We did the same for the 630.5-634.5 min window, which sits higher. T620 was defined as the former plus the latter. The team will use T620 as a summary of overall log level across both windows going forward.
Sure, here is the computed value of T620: 5.7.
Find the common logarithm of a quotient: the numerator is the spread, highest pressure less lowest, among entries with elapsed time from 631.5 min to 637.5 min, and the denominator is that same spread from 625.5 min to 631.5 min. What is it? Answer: -0.1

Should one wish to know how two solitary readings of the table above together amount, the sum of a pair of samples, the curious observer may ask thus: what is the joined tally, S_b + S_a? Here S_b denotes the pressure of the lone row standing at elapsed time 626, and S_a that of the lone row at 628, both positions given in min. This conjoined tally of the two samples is 33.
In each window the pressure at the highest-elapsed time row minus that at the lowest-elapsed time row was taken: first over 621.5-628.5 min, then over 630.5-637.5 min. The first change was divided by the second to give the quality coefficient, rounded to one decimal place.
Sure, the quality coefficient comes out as 0.7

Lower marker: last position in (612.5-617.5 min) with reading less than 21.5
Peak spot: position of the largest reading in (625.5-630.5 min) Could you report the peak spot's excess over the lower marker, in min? 13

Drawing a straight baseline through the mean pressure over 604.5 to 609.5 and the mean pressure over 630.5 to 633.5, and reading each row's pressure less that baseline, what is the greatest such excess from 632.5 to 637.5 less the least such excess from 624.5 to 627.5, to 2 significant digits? 18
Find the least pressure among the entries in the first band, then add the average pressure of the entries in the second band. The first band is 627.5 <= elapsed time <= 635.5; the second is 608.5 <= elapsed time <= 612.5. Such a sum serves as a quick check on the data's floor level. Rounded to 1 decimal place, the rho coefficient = 37.6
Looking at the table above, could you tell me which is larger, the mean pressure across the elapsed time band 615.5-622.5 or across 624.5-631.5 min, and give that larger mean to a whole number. 18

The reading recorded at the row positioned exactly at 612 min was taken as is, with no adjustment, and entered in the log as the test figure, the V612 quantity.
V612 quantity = 16.62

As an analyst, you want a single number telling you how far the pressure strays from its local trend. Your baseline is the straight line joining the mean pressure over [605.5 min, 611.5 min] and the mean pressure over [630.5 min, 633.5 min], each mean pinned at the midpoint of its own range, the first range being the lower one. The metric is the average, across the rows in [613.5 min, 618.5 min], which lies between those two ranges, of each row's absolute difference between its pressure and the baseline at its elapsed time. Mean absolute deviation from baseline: 10.1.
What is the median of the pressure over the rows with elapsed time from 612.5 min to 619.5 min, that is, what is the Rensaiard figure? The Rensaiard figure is 13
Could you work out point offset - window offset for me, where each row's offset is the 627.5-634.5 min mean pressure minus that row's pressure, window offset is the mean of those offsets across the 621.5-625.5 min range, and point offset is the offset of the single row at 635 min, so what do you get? -17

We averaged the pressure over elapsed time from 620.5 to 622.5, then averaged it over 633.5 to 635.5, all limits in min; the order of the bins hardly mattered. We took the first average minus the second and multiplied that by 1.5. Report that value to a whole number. -25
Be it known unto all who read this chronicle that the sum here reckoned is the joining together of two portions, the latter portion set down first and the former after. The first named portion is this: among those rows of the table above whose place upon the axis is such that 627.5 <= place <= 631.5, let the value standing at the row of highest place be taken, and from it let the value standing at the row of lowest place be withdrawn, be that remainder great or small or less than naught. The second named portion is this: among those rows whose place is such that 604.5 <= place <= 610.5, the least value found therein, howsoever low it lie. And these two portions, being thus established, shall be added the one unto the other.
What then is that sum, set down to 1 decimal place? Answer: 26.5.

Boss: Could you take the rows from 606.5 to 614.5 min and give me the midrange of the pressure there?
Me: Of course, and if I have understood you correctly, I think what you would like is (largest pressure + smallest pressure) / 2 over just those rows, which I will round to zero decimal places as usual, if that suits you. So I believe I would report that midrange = 19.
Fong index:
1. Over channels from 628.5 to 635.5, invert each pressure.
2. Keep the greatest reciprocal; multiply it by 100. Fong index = 5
